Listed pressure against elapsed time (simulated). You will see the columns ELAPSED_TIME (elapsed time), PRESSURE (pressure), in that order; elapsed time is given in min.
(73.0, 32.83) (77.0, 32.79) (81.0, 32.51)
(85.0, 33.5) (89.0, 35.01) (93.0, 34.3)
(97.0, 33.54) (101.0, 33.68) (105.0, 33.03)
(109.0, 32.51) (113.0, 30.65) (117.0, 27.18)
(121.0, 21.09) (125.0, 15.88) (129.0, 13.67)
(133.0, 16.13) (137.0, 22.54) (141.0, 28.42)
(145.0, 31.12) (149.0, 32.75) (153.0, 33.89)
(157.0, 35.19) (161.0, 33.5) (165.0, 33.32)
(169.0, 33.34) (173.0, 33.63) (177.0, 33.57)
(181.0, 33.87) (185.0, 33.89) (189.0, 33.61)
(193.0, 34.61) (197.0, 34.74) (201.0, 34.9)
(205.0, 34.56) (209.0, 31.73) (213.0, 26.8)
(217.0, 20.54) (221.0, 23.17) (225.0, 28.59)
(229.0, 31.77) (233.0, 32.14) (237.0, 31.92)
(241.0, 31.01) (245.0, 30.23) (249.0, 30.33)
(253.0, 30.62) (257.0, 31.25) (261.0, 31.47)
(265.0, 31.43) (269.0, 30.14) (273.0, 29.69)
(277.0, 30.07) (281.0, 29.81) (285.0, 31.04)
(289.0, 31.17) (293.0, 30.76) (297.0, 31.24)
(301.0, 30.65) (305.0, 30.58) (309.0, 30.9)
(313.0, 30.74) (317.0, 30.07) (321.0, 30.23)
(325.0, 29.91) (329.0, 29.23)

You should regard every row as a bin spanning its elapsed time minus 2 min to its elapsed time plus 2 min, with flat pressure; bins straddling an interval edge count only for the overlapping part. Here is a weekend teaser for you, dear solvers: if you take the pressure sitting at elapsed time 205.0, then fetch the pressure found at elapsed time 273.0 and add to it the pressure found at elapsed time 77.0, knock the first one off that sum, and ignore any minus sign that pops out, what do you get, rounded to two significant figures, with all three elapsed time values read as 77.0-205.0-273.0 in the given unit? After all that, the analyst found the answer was 28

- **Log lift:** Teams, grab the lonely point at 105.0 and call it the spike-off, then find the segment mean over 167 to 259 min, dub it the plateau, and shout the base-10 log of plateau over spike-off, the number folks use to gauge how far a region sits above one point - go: -0.023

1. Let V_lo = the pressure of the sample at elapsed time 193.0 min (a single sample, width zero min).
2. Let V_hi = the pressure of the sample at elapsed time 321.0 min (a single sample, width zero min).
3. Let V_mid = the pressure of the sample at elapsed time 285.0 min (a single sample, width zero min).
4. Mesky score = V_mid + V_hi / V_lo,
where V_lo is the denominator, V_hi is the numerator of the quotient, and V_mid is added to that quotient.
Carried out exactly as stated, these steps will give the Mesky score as 31.9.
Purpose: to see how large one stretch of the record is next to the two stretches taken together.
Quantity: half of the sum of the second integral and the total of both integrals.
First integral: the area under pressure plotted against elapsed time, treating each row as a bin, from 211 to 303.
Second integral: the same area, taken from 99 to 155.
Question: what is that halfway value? 2862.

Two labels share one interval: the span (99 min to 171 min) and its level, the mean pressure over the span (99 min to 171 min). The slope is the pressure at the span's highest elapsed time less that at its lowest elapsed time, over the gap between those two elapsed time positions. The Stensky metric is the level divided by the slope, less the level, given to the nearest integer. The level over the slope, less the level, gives -5671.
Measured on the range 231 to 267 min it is -1435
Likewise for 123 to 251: 226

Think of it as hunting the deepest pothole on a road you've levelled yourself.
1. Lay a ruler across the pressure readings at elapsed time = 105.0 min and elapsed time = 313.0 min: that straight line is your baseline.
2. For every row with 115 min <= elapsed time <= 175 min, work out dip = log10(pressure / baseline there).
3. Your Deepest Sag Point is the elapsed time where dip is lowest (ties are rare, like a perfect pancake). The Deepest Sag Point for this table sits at 129.0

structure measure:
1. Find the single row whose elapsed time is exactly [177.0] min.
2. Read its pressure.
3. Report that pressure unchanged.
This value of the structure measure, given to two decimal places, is 33.57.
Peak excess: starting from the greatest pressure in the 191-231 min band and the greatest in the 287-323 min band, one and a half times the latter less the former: 12.0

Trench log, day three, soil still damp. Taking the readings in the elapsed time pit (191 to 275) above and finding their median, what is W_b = 31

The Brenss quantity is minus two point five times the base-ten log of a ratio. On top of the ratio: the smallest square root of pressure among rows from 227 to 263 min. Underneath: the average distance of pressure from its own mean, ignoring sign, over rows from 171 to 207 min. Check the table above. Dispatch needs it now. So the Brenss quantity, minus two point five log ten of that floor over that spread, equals -2.6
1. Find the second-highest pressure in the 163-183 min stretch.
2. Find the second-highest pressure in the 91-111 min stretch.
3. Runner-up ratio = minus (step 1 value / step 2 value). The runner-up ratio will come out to -0.999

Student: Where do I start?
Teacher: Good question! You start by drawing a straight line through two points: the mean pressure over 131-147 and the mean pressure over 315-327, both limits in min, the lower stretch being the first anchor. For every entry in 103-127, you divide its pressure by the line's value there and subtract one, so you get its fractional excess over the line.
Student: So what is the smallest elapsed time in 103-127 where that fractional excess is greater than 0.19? 105.0 min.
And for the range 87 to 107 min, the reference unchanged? 89.0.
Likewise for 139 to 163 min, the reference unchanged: 145.0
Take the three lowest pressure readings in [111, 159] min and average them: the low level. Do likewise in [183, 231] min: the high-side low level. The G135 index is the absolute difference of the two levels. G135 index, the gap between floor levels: 8.3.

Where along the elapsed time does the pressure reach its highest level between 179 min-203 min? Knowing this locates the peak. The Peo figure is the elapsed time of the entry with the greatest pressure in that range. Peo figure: 201.0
